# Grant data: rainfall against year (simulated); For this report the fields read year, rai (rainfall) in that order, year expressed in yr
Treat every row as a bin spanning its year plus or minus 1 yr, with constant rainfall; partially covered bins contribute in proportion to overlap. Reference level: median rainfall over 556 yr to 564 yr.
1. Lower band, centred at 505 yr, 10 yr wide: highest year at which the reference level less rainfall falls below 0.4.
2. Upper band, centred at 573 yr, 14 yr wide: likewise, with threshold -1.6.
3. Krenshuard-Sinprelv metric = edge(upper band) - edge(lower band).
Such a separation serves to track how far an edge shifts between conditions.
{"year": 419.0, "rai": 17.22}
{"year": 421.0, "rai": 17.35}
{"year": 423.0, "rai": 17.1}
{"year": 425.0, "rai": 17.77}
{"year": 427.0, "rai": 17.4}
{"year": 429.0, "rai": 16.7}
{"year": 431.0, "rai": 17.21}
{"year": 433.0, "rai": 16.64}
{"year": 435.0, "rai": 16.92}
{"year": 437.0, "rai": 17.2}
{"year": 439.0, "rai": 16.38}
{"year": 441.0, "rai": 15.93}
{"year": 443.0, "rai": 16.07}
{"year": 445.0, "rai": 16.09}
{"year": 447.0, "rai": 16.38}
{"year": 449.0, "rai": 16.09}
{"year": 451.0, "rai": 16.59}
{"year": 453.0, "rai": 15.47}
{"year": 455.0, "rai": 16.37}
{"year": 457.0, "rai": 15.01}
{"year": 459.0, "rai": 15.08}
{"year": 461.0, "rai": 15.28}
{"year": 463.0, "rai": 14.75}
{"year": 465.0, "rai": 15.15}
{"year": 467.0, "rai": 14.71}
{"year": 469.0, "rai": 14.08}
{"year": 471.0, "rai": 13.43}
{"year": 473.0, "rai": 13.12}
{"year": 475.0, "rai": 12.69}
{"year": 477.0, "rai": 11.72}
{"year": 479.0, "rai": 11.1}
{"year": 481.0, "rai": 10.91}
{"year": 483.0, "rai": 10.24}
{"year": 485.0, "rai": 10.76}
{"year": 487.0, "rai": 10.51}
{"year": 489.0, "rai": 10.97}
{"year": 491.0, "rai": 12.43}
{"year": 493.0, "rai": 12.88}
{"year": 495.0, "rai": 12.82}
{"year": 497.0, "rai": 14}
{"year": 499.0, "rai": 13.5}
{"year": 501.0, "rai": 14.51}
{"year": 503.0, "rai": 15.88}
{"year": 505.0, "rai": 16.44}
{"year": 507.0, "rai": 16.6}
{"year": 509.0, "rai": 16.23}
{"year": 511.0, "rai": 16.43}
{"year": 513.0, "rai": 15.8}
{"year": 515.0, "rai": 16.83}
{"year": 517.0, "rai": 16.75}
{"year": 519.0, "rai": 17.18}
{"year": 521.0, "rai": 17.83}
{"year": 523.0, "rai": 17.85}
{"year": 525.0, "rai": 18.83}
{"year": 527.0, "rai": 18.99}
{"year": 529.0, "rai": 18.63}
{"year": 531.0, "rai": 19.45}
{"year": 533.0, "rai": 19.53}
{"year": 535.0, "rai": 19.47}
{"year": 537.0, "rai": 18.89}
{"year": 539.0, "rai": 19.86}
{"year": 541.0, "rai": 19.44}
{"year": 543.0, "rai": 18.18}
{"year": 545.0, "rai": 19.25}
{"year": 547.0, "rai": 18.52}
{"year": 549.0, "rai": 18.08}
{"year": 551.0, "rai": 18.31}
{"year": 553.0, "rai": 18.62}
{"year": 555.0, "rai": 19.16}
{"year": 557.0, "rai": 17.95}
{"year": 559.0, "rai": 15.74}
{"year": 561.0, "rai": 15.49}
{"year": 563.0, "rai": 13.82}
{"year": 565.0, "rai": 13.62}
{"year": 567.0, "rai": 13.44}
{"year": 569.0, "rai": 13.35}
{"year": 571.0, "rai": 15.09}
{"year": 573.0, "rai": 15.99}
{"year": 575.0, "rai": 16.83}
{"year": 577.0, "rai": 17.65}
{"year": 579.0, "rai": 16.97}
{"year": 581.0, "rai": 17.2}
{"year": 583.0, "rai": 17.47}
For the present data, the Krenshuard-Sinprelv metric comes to 68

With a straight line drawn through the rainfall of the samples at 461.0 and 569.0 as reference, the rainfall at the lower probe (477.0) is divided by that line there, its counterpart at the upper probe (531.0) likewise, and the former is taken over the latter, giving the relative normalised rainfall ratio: 0.56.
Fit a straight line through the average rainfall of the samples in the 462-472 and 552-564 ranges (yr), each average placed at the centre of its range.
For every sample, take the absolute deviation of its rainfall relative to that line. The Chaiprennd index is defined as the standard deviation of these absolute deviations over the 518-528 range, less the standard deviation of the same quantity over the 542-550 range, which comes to 0.13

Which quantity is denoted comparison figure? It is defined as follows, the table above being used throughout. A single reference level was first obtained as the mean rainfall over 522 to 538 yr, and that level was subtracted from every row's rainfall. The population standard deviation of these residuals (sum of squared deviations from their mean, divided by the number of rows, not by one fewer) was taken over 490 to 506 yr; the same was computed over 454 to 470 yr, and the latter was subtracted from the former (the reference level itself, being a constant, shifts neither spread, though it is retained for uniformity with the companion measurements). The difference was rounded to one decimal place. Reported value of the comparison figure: 0.8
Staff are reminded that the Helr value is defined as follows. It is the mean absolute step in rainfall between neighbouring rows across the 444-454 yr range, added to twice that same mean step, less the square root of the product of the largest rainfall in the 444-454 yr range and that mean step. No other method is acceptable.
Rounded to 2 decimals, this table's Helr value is -1.37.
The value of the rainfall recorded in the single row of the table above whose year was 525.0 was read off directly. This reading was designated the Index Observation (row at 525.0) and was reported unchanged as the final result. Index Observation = 18.83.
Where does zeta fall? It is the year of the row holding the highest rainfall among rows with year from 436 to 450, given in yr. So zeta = 437.0 yr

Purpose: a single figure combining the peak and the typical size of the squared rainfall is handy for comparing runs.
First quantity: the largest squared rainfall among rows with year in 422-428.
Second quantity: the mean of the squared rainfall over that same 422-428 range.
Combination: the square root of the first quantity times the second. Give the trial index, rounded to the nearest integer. 310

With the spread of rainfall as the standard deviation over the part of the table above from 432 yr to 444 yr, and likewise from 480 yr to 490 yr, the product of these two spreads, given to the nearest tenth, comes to 0.1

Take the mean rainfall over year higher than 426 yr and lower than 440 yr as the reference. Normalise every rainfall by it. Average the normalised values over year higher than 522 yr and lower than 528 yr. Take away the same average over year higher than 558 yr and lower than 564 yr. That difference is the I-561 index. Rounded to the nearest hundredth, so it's 0.21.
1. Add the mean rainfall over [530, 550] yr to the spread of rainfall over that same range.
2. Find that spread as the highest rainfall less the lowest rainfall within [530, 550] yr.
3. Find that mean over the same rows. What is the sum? 20.8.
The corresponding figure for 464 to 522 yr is 21.6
